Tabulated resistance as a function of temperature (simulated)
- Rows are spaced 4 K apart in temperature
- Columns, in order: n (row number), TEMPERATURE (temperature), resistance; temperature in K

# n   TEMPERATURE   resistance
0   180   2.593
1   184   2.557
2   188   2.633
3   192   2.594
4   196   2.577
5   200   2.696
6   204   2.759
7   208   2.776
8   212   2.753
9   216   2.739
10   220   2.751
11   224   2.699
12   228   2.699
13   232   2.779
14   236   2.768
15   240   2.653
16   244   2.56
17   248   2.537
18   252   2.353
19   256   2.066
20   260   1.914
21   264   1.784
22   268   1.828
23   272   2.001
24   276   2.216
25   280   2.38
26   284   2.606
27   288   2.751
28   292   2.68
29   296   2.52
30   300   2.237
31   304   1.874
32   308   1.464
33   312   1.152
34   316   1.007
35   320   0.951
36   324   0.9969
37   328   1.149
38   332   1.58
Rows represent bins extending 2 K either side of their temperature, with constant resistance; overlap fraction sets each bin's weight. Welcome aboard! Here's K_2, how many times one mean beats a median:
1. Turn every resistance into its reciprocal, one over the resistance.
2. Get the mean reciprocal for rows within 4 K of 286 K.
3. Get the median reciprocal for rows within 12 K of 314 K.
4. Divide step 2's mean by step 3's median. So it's 0.40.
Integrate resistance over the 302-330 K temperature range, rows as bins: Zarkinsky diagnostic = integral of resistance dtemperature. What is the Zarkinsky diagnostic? 34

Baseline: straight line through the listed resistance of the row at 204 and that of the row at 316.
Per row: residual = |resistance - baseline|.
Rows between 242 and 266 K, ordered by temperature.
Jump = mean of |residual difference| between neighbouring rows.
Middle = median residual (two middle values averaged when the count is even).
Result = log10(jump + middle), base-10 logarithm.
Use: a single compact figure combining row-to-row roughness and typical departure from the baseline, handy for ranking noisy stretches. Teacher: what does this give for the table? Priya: -0.48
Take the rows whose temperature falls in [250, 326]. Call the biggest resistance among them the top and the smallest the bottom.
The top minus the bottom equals 1.8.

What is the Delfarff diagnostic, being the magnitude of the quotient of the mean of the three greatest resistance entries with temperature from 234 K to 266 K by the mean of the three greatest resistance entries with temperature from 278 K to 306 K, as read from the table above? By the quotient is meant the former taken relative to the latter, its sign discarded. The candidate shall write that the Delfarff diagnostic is 1.0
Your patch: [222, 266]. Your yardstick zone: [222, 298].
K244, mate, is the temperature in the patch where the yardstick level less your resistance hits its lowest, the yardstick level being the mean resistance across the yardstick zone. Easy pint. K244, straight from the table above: 232 K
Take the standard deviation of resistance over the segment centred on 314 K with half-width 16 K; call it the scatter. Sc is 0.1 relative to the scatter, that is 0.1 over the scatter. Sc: 0.2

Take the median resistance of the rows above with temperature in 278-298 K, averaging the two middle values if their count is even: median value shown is 2.6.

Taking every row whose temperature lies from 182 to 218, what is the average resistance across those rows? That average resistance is 2.68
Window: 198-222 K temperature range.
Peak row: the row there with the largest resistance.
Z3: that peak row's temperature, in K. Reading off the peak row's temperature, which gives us 208 K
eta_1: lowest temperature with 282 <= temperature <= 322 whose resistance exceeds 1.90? 284 K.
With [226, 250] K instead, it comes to 228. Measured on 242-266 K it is 244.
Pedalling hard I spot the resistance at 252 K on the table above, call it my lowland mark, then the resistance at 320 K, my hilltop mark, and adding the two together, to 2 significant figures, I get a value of 3.3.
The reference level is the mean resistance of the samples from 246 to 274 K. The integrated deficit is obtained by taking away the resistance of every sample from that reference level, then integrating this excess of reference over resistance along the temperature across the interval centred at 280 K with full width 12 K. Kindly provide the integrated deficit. -4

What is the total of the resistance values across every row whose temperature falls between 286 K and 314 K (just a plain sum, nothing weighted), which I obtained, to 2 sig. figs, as 15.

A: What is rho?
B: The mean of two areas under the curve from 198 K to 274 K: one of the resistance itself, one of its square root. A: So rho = 154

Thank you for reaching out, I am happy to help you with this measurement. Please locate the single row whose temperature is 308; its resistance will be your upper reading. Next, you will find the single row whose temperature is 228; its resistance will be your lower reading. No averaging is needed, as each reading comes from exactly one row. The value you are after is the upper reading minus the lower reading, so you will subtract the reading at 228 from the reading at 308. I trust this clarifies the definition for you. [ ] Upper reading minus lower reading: -1.2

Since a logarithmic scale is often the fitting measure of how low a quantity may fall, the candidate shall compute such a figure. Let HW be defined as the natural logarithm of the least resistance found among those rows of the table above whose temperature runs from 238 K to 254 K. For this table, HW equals 0.86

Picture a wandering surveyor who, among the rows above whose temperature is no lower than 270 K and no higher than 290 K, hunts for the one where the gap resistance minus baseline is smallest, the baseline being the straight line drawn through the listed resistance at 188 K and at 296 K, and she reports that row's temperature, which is 272 K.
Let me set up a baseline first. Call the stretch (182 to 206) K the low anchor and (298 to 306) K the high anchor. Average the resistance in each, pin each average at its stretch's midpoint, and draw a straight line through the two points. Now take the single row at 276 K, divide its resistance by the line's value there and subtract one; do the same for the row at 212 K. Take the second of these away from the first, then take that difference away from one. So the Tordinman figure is 1.07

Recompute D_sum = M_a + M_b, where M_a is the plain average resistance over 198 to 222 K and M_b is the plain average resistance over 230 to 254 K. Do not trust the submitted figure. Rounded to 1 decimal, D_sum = 5.4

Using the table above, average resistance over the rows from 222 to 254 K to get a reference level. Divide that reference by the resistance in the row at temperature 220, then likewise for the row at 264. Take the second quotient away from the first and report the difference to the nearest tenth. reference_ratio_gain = -0.5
